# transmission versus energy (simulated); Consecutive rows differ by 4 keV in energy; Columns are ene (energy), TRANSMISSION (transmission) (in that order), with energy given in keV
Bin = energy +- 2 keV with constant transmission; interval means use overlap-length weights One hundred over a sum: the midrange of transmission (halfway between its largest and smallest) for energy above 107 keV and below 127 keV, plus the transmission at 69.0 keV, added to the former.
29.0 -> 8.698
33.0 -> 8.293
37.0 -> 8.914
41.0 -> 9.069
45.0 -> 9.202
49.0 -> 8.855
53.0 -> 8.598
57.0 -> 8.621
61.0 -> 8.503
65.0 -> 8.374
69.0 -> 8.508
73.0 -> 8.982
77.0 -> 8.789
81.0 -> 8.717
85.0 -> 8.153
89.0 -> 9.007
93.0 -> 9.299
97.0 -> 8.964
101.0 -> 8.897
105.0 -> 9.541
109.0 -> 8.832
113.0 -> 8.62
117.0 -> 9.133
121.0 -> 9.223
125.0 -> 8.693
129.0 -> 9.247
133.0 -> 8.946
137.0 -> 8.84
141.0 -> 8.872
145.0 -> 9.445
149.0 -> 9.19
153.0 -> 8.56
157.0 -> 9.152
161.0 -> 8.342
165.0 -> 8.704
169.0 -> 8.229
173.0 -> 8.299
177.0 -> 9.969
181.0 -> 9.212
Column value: 5.74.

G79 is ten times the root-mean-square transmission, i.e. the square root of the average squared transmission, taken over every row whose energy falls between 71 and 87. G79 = 86.7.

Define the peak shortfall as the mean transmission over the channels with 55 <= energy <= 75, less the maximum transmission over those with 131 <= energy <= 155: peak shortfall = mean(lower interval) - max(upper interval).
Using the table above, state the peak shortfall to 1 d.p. -0.8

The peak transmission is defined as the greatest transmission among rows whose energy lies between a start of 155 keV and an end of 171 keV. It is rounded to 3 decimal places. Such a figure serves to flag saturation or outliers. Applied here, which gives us 9.152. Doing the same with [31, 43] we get 9.069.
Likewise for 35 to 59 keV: 9.202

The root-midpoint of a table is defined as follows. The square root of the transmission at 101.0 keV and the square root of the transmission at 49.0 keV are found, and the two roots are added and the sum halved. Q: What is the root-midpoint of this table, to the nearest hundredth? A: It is 2.98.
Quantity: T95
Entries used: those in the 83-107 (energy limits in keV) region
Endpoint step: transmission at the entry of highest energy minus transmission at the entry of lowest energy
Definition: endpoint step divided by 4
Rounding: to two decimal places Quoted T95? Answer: 0.35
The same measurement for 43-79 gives -0.10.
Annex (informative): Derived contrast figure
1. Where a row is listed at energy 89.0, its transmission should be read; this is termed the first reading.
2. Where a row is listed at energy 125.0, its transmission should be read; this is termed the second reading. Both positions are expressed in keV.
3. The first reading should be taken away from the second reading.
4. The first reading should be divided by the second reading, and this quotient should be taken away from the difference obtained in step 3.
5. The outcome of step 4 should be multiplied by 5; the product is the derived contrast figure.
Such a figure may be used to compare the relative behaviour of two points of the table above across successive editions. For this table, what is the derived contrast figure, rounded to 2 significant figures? -6.8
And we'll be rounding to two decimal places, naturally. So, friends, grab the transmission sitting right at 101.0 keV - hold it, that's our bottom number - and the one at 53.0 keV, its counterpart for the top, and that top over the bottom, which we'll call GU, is 0.97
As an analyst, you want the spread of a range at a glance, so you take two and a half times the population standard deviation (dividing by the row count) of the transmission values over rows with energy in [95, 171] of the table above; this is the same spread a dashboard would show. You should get 0.85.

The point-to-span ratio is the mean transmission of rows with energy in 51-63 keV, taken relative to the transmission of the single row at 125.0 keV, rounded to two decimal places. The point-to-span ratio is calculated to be 0.99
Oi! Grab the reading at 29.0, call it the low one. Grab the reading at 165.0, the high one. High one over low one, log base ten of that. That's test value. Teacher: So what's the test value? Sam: 0.000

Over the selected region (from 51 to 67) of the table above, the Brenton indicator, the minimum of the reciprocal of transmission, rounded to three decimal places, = 0.116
